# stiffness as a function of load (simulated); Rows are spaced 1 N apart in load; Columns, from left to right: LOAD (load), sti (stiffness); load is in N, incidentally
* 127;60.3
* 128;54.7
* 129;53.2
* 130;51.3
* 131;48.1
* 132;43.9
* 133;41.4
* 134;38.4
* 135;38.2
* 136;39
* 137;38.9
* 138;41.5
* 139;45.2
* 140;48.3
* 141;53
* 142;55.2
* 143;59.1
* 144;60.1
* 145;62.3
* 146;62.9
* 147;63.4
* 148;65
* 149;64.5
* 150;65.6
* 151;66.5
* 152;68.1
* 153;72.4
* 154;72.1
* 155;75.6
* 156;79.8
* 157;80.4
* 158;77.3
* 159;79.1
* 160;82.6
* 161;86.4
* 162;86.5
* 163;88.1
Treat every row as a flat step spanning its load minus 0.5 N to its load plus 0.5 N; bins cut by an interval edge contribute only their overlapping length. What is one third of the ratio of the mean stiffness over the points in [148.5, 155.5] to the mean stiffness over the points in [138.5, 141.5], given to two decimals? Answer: 0.47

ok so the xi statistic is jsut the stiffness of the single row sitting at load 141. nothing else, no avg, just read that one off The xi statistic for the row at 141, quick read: 53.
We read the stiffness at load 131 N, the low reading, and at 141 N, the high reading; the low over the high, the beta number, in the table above 0.91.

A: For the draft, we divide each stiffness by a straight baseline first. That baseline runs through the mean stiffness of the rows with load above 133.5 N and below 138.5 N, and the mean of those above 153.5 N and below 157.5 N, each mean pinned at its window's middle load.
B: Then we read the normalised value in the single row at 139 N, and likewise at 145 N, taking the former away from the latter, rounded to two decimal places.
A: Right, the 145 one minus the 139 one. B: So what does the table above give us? 0.10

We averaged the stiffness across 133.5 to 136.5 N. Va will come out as 39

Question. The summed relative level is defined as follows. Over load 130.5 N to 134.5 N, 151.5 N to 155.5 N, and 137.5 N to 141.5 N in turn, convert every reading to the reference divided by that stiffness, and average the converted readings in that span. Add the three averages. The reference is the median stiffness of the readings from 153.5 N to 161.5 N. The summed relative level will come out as 4.7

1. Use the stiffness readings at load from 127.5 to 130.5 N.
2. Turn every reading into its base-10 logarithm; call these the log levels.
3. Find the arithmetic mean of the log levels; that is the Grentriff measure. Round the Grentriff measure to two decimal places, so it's 1.72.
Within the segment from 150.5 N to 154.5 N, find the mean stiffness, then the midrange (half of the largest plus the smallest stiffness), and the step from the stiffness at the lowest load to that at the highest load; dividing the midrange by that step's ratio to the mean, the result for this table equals 865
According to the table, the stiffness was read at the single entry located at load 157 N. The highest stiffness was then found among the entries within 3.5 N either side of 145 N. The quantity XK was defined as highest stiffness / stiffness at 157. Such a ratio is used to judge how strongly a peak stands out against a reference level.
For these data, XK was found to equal 0.81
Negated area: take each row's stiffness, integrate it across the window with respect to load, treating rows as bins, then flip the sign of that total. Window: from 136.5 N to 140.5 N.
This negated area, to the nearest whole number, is -174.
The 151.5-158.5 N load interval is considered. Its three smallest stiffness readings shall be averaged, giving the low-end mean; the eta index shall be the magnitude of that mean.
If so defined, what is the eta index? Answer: 71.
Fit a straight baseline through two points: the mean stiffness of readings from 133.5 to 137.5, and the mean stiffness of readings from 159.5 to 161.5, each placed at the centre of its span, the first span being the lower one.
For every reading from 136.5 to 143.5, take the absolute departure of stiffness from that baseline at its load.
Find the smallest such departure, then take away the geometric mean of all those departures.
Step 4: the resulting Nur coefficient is -1.8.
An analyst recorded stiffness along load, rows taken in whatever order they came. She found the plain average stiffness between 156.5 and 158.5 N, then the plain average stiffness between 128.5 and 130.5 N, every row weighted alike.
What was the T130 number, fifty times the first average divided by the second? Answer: 75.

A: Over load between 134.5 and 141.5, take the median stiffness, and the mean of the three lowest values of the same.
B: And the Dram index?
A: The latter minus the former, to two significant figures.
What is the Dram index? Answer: -2.8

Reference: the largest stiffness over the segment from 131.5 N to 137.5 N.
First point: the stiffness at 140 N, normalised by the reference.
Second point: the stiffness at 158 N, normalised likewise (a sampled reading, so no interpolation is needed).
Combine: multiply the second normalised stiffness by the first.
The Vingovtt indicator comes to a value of 1.9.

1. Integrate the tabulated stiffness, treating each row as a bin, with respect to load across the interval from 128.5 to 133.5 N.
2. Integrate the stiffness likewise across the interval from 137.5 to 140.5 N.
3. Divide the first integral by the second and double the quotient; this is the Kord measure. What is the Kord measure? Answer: 3.5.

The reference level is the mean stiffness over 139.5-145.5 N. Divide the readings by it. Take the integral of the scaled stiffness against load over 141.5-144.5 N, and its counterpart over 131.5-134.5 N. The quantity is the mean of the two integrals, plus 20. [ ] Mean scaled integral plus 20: 22.6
